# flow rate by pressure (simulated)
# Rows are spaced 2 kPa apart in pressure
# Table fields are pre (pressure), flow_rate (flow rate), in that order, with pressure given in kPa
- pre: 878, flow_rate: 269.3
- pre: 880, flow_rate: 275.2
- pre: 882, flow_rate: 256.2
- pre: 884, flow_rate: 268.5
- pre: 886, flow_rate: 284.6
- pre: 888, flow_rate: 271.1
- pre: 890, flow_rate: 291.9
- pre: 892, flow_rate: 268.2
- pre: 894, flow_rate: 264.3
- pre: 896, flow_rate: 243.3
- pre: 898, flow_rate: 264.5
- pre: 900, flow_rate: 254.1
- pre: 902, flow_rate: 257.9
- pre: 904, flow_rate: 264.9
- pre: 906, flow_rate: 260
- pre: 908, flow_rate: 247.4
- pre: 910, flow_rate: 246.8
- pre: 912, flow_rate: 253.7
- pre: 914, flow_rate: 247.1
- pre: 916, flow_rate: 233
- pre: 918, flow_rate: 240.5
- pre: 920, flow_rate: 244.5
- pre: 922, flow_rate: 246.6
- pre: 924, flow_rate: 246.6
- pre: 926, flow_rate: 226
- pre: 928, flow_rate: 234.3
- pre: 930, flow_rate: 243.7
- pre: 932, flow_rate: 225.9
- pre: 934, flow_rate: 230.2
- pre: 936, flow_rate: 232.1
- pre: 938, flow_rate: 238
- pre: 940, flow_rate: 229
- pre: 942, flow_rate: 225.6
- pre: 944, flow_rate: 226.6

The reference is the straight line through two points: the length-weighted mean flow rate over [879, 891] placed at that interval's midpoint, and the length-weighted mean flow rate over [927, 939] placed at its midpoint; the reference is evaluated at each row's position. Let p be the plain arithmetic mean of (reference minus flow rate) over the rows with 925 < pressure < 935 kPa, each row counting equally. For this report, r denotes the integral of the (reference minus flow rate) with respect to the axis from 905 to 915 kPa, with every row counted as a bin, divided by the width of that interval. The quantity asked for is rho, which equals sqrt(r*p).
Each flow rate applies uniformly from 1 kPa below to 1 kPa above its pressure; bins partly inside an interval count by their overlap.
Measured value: 3.3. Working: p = 4.5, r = 2.46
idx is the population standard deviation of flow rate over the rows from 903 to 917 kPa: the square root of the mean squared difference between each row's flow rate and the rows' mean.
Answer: 10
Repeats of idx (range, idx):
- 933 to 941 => 3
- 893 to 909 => 8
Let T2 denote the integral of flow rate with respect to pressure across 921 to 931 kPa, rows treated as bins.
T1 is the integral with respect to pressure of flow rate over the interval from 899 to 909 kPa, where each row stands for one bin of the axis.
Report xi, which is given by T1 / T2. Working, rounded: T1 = 2569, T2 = 2394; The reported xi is 1.07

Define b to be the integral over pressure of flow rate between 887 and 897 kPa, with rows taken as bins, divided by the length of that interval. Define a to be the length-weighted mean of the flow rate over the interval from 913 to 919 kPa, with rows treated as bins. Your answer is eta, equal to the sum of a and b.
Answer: 508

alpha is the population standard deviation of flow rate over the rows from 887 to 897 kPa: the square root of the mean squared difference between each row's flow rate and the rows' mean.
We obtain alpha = 15.5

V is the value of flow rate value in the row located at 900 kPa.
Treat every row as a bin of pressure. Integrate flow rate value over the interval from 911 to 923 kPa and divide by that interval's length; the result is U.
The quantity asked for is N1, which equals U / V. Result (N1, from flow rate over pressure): 0.96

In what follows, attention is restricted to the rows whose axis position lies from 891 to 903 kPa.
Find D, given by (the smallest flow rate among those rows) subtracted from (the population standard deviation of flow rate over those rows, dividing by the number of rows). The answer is -235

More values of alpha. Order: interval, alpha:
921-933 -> 8.9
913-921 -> 5.3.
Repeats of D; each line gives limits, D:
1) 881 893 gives -245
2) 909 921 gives -227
